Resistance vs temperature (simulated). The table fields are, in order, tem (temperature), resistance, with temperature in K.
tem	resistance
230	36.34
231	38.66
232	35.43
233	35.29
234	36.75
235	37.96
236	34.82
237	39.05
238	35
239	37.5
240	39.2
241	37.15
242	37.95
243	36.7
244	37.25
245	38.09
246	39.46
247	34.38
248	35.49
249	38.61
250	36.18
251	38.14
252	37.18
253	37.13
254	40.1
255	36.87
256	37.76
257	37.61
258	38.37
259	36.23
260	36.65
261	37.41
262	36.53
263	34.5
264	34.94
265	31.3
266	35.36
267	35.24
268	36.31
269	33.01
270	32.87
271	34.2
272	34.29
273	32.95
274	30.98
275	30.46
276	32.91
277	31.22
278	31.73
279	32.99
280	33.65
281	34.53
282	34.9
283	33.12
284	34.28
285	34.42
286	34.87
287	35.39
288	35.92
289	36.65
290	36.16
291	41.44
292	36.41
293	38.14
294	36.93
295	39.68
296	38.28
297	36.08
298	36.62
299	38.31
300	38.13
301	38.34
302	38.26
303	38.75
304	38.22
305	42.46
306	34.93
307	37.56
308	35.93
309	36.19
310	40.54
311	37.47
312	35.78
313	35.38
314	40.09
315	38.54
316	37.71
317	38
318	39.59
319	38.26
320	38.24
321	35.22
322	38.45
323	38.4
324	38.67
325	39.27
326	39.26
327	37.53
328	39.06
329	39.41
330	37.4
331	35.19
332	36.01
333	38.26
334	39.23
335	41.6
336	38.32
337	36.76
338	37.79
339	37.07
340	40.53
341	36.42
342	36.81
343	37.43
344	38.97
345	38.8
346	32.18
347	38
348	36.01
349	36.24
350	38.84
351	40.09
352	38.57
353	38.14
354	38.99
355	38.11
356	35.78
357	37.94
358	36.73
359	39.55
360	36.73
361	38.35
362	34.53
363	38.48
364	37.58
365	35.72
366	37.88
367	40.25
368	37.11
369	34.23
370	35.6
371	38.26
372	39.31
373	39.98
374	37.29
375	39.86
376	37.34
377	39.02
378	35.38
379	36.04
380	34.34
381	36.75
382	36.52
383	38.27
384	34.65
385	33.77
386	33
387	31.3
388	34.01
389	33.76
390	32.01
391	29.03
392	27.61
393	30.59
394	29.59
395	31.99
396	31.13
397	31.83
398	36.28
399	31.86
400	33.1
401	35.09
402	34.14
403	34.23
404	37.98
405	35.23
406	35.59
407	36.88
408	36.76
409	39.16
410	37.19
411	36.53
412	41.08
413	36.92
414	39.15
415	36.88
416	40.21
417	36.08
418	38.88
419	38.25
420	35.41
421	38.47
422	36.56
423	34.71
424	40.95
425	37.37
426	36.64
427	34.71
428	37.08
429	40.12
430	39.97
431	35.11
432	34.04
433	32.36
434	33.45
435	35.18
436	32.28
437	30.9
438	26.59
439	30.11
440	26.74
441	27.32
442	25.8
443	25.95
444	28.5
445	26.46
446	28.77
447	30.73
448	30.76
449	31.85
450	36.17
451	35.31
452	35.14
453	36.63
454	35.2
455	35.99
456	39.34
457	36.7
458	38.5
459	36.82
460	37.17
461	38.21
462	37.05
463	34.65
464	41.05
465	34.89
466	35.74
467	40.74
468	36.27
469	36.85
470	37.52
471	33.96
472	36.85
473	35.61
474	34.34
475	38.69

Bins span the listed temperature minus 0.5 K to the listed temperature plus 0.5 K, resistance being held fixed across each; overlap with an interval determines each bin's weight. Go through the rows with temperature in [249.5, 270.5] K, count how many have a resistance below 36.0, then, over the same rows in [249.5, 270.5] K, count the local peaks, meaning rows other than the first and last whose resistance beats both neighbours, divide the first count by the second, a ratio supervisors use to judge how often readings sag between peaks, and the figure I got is 0.9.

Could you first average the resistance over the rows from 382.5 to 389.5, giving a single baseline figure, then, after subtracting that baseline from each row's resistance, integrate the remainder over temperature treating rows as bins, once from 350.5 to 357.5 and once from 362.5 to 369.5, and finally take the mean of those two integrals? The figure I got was 26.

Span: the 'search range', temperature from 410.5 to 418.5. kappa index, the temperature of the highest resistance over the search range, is 412 K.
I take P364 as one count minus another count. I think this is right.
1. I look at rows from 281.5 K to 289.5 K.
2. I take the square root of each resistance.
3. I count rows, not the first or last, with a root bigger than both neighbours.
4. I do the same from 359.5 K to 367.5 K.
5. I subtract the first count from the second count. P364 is 2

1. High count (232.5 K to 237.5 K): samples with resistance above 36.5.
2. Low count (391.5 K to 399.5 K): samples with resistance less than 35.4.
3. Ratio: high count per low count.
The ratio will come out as 0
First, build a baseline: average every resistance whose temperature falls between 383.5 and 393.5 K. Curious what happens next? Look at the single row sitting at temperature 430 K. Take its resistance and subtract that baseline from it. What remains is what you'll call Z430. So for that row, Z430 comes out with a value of 8.0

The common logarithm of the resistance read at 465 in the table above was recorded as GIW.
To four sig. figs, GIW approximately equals 1.543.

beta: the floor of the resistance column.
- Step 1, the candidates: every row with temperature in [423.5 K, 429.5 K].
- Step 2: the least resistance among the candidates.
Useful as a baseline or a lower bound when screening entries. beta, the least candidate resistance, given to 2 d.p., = 34.71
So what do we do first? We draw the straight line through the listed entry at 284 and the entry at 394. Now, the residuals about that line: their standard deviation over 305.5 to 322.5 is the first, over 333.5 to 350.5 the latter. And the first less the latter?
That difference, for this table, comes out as -0.2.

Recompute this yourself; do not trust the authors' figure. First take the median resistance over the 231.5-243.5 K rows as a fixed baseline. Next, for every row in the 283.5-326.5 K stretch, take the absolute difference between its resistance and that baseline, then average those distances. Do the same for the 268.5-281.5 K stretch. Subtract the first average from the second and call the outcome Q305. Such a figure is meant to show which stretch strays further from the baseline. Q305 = 2.6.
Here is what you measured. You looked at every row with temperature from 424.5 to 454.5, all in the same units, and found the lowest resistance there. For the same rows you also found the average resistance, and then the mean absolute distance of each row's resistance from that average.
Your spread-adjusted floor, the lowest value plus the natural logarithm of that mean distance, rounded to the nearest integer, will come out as 27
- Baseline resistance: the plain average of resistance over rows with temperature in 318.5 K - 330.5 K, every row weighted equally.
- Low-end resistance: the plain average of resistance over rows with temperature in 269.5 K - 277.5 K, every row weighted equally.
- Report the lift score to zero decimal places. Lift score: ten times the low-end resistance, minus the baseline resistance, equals 287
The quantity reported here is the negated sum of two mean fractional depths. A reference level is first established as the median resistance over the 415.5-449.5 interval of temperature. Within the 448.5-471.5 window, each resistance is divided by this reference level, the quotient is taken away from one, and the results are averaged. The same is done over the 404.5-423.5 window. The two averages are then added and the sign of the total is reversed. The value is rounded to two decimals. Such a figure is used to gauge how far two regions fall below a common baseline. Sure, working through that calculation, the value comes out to 0.15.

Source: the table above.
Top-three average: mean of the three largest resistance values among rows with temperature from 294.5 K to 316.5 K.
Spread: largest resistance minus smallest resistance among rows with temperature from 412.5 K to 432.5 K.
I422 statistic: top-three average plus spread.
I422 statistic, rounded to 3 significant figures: 47.9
